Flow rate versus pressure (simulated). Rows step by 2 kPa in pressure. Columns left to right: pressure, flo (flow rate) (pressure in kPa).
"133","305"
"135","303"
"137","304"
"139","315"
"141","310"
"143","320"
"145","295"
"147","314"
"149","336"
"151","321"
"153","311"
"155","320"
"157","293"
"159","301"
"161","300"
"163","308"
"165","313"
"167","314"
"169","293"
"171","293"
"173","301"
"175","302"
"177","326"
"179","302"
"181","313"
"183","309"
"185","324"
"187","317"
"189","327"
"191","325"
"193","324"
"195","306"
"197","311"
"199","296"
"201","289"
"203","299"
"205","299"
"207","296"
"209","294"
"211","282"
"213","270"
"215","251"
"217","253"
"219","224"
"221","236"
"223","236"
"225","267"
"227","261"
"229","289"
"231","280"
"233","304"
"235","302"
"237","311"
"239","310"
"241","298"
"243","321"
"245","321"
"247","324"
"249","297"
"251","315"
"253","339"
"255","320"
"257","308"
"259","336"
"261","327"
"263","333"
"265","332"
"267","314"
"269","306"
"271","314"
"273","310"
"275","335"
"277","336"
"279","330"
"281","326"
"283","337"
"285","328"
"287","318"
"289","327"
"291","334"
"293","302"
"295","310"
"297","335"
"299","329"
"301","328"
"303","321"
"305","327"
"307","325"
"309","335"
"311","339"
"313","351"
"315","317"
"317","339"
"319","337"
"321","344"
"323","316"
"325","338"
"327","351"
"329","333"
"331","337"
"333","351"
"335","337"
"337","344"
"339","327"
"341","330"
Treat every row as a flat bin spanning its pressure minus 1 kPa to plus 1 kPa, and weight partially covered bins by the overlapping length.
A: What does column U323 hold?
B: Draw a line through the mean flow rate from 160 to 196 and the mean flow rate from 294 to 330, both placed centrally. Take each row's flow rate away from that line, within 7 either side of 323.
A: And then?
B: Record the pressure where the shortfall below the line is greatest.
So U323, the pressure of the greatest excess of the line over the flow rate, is 323 kPa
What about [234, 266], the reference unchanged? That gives 249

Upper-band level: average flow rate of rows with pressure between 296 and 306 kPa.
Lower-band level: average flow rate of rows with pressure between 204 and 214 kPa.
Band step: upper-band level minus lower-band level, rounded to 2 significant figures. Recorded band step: 40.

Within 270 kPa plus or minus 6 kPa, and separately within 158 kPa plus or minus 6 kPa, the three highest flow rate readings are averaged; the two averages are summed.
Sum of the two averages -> 640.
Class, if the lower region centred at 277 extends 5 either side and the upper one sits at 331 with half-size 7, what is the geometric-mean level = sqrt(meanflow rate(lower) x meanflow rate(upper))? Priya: 334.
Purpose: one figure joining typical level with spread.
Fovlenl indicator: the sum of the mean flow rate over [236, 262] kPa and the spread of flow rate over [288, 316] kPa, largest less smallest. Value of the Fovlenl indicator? 366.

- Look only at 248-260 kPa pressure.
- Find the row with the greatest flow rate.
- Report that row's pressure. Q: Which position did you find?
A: 253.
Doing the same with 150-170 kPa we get 151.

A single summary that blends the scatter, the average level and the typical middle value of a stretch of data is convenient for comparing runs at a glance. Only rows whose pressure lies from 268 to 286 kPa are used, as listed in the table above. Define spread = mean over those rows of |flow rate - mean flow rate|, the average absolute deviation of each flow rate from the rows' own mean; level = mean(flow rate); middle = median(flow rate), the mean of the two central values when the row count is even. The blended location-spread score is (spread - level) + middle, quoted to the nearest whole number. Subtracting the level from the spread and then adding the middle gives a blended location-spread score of 13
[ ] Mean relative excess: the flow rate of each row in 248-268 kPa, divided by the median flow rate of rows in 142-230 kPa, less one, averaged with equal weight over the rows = 0.070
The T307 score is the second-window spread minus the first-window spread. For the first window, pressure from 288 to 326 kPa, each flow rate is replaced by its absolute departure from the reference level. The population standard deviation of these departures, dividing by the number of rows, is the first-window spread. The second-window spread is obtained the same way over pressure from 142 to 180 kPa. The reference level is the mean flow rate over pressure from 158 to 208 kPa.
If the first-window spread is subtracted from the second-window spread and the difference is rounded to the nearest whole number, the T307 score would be -4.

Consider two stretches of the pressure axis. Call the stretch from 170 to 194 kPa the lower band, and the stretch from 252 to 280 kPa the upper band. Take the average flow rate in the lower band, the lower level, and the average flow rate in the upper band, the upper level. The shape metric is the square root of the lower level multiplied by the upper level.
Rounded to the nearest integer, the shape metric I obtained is 319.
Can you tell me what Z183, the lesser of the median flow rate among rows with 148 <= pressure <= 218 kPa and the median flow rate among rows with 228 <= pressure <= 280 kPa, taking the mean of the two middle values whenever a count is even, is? 302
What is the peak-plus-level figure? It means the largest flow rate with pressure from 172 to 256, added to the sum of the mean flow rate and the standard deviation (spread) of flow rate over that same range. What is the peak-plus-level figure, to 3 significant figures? 663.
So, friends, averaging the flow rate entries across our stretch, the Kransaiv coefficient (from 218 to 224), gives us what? 232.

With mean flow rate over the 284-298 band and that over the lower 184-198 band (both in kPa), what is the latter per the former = 0.99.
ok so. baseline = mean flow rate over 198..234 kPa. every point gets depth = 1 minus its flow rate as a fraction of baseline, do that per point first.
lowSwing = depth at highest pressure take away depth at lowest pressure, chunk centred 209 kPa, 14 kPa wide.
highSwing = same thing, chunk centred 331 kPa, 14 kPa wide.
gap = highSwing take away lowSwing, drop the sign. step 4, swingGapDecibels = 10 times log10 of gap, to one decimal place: -7.0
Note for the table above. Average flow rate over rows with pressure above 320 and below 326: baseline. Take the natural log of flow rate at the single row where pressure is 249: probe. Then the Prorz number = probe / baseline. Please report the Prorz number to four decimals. 0.0171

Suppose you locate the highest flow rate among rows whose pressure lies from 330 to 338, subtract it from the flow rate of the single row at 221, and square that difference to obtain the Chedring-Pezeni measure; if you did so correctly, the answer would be 13225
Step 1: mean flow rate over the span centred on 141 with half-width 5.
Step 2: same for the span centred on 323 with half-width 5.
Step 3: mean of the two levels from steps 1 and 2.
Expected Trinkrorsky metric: 323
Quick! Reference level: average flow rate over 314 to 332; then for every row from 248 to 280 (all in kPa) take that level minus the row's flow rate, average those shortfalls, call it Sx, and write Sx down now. 13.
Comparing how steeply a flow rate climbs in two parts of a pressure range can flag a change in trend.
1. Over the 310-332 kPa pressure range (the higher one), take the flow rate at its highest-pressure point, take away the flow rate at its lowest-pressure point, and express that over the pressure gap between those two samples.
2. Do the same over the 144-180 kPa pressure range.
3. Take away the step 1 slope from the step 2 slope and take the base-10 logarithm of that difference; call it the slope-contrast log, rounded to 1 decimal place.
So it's -0.5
